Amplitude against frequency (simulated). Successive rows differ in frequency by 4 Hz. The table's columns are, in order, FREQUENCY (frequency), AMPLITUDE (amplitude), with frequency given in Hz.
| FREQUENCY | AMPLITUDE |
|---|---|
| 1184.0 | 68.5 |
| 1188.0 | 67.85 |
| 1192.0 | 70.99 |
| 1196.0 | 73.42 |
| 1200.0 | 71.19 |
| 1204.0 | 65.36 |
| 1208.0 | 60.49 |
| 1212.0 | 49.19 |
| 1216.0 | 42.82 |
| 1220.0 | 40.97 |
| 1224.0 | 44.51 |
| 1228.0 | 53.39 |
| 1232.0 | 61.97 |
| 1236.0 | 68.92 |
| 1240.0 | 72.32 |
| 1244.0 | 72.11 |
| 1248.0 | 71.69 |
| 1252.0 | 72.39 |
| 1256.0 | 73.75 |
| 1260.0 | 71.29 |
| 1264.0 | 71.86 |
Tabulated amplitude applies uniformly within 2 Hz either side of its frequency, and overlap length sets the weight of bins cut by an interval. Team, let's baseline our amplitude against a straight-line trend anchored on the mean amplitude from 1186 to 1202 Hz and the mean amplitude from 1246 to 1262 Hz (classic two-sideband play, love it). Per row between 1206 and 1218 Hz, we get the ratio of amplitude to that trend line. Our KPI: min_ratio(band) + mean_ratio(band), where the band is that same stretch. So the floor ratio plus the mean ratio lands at 1.31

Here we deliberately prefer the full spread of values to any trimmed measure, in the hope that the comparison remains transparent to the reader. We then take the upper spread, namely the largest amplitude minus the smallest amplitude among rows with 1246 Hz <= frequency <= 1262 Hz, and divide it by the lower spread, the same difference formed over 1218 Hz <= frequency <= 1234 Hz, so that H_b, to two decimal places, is 0.12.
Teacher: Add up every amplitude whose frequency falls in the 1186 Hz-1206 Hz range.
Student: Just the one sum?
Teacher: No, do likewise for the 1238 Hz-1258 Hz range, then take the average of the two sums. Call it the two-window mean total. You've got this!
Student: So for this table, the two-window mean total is 356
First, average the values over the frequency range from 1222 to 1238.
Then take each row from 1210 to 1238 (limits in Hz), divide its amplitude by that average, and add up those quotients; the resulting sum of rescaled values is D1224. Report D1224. 6.3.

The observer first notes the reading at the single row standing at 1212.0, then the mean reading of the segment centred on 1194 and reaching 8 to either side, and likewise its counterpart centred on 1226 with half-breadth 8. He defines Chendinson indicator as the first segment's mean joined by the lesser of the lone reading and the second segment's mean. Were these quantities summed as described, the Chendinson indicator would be 120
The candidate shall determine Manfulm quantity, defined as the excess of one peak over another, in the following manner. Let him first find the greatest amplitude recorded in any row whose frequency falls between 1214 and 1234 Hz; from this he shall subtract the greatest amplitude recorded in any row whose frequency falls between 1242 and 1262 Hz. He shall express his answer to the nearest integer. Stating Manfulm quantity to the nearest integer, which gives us -12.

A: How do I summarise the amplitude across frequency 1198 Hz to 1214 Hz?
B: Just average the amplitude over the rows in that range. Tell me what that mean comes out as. 62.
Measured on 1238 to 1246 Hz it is 72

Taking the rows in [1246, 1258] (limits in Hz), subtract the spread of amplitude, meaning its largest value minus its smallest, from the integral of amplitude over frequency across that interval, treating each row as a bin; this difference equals 869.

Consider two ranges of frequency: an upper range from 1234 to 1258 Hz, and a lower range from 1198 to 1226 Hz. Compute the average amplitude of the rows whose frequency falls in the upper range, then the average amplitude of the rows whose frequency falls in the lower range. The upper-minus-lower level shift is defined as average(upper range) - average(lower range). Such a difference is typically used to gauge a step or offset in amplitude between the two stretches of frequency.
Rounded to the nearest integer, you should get 18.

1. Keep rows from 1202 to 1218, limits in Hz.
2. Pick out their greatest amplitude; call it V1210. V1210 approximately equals 65.36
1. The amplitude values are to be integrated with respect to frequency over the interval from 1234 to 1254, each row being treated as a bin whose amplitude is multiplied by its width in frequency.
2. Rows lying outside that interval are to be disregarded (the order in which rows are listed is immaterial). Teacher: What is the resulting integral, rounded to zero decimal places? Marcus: 1430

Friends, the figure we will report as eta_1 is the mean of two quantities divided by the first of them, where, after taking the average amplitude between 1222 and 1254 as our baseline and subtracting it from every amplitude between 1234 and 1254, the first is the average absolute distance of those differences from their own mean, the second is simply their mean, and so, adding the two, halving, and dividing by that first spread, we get 3.8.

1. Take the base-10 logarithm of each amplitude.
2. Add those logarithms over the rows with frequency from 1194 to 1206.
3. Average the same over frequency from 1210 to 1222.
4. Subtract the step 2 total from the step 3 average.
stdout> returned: -3.89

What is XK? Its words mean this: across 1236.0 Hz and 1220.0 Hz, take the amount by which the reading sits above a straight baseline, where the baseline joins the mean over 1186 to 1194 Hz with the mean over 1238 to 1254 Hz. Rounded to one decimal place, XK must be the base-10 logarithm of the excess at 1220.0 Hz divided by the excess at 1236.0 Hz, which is 1.0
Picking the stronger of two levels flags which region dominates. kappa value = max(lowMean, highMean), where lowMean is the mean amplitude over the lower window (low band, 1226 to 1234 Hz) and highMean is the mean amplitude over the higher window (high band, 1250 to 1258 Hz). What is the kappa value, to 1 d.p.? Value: 73.1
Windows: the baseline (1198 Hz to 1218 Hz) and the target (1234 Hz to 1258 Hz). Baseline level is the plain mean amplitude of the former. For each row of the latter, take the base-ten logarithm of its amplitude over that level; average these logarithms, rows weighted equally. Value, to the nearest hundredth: 0.09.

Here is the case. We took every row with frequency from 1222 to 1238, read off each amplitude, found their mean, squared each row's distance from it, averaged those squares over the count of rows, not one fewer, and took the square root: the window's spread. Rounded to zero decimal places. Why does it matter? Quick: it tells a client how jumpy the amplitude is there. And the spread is 9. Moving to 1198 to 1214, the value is 8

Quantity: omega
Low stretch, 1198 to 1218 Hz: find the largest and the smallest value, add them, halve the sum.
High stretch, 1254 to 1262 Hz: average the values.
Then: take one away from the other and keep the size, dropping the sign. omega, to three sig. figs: 15.5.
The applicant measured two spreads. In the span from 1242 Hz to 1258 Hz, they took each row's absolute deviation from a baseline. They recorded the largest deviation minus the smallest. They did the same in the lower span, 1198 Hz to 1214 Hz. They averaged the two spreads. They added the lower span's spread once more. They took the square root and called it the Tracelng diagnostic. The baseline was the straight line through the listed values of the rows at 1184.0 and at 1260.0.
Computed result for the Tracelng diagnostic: 5.3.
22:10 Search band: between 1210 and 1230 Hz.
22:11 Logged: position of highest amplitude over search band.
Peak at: 1228.0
